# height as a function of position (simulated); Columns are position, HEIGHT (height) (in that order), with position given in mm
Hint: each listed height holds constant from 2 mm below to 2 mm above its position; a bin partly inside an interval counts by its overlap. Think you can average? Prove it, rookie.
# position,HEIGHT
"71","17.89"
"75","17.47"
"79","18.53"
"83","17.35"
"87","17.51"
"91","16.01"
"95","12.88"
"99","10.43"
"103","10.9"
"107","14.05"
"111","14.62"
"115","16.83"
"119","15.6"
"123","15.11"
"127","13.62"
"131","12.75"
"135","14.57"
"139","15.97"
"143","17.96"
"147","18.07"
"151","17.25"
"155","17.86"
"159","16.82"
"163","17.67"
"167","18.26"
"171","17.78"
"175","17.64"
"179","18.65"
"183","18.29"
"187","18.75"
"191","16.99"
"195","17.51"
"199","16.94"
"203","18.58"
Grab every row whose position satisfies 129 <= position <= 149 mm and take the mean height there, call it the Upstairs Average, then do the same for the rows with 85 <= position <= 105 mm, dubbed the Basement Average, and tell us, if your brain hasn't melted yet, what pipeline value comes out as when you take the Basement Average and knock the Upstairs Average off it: -2.3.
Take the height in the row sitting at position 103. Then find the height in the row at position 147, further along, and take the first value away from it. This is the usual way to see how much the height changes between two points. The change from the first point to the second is 7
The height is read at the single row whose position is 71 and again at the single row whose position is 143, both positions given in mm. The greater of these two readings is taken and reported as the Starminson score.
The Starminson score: 18.0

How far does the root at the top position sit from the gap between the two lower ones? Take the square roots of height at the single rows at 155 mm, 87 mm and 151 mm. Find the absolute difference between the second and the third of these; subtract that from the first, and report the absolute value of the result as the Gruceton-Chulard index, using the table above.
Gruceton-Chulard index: 4.19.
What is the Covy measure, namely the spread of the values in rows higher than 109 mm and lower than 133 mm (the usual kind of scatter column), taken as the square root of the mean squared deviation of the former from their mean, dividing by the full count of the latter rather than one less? 1.3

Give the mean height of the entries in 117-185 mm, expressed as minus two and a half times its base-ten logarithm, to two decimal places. -3.06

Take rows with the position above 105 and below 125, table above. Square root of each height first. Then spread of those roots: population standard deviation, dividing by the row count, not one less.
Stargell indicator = 0.120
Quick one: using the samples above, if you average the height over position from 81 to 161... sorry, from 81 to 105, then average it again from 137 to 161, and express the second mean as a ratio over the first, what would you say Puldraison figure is 1.22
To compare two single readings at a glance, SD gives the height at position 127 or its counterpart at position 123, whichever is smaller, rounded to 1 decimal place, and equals 13.6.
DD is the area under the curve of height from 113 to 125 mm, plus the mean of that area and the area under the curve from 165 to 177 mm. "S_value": 393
